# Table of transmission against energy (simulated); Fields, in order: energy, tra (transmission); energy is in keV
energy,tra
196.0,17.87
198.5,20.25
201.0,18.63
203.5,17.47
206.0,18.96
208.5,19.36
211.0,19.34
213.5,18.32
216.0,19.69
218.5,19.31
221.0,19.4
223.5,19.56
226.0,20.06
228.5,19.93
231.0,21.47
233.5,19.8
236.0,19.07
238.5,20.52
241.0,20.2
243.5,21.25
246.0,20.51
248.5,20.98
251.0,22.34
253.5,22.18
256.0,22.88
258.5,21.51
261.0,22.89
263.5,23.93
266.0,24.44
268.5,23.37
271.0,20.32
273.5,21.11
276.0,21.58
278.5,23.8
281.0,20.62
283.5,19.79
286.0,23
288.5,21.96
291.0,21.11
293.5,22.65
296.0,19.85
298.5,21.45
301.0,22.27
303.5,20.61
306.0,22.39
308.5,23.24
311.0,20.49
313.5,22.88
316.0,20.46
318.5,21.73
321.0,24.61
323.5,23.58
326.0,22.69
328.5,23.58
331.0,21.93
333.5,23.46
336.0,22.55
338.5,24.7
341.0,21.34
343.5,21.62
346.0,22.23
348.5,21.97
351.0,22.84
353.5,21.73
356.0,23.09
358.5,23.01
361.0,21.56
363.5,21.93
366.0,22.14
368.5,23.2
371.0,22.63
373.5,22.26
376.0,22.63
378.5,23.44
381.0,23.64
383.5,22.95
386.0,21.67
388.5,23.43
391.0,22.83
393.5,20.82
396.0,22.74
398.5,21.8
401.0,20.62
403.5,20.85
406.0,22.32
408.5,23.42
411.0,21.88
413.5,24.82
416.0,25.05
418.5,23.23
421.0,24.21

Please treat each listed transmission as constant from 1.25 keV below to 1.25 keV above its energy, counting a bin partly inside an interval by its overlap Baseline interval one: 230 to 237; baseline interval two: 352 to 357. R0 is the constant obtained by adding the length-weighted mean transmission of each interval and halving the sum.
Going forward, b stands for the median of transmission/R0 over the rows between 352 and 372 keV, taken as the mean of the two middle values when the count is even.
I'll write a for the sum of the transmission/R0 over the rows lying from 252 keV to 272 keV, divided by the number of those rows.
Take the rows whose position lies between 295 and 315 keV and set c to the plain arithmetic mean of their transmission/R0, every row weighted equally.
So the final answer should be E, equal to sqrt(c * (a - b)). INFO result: 0.12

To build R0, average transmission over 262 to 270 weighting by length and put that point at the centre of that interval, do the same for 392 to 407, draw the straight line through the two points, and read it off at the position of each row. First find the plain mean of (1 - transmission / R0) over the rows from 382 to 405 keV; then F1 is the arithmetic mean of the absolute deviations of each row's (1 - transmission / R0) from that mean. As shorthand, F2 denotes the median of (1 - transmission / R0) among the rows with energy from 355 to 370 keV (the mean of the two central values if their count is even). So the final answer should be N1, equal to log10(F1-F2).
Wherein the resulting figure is -1.24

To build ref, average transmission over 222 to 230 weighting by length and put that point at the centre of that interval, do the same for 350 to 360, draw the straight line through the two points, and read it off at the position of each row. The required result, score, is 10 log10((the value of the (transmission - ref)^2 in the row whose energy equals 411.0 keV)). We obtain 6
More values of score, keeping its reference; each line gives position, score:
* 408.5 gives -9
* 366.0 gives -3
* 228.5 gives -40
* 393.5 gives 8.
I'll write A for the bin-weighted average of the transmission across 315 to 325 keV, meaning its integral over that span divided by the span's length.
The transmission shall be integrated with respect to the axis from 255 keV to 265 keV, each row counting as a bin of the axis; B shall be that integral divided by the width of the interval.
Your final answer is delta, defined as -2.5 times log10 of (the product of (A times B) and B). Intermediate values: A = 22.7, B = 22.8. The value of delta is -10.2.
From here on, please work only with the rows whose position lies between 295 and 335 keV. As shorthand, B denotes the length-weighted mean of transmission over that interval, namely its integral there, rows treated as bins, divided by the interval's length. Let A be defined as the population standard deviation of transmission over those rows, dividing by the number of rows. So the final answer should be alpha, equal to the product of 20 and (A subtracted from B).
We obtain 418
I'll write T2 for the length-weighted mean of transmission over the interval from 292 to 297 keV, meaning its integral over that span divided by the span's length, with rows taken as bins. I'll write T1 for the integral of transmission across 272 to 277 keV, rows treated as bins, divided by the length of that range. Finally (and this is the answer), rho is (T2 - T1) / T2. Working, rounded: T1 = 21.3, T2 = 21.3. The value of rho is 0.00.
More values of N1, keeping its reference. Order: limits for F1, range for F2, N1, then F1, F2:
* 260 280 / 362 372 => -1.18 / 0.051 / -0.015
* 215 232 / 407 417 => -0.82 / 0.022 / -0.130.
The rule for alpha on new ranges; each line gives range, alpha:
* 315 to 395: 432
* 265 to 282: 413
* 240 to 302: 411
